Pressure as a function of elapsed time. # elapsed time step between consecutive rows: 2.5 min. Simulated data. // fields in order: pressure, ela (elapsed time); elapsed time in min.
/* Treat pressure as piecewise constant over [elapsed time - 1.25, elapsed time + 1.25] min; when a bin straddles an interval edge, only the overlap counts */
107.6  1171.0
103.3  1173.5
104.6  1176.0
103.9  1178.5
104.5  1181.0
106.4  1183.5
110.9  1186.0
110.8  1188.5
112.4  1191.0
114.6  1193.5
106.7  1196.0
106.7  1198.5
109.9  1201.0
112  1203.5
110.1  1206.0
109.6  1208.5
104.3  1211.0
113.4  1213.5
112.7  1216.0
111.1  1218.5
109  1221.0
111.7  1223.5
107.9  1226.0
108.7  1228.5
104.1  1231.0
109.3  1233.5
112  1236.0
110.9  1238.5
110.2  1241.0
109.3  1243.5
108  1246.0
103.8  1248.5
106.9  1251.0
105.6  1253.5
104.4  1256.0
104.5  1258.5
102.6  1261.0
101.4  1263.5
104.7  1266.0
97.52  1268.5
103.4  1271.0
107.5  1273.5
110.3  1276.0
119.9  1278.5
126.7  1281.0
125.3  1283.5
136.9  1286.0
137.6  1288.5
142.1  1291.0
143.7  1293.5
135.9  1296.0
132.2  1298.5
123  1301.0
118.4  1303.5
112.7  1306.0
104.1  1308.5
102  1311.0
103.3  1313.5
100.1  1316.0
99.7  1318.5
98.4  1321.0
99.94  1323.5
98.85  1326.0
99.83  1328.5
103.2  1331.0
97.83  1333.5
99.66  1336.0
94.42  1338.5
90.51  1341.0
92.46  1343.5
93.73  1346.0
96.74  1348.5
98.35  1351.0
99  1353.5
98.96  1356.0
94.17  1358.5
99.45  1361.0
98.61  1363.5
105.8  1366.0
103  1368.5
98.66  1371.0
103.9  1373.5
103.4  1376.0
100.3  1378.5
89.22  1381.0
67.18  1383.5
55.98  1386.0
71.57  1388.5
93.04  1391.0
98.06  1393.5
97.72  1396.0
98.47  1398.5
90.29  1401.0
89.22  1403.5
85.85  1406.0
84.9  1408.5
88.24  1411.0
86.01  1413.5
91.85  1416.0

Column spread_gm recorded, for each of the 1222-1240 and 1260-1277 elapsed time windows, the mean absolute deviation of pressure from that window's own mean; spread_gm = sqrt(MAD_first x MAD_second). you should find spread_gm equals 2.5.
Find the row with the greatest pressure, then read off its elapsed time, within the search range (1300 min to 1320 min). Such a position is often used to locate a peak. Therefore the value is 1301.0 min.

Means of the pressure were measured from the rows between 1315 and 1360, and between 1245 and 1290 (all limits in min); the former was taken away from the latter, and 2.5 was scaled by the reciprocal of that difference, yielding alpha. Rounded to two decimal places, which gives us 0.18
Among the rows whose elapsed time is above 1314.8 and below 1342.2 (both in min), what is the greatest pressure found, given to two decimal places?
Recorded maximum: 103.20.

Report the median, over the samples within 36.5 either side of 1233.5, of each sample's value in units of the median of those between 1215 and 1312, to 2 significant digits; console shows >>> 0.99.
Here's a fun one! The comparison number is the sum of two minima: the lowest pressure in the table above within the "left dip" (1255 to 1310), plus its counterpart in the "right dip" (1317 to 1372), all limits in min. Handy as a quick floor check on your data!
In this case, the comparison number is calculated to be 188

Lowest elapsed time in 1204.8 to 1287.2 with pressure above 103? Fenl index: 1206.0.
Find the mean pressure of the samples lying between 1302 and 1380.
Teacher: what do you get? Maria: 100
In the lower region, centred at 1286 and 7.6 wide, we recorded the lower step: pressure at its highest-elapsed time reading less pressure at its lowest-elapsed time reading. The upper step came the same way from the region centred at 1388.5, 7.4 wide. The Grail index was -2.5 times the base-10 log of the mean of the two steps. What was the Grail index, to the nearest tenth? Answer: -3.5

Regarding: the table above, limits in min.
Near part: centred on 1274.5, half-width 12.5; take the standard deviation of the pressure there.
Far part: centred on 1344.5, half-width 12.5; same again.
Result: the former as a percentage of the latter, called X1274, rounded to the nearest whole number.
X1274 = 411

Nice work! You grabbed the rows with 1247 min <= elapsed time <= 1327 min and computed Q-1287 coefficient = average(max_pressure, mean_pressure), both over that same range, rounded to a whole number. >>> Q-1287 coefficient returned 128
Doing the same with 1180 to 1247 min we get 112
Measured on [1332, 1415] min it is 99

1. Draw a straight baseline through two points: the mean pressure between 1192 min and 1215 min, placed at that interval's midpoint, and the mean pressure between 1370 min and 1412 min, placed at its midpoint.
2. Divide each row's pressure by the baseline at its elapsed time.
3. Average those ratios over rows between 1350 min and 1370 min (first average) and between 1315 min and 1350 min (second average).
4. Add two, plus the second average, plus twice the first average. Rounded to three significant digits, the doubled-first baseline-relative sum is 5.17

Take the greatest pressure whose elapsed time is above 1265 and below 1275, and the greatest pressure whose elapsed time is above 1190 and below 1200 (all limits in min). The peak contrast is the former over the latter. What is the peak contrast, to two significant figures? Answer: 0.94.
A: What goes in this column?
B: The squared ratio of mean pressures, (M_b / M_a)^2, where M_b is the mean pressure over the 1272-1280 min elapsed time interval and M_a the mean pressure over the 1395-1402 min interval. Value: 1.4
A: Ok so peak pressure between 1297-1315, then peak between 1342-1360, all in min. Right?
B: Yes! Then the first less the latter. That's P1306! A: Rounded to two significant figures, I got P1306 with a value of 33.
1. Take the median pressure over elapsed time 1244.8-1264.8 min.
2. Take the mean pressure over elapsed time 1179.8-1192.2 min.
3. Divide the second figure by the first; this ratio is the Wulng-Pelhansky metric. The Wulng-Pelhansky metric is 1.04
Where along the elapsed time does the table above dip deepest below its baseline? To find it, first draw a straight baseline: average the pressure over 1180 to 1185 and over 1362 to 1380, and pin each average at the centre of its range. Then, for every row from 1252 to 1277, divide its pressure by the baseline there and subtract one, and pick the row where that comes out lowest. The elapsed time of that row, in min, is 1268.5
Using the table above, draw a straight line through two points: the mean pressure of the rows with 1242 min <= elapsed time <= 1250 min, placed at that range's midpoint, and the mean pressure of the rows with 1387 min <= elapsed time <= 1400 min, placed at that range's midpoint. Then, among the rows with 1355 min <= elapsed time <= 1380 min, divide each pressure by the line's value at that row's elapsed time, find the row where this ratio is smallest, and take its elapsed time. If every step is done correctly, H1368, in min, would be 1358.5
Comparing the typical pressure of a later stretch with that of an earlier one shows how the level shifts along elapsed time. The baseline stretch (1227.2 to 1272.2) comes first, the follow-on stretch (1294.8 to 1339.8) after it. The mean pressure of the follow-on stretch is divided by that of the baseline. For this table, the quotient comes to 1.01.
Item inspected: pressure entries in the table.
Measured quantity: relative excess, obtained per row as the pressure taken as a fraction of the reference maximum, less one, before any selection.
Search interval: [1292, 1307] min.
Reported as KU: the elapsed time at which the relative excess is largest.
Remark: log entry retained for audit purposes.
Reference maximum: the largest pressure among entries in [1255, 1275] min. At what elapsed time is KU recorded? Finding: 1293.5 min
